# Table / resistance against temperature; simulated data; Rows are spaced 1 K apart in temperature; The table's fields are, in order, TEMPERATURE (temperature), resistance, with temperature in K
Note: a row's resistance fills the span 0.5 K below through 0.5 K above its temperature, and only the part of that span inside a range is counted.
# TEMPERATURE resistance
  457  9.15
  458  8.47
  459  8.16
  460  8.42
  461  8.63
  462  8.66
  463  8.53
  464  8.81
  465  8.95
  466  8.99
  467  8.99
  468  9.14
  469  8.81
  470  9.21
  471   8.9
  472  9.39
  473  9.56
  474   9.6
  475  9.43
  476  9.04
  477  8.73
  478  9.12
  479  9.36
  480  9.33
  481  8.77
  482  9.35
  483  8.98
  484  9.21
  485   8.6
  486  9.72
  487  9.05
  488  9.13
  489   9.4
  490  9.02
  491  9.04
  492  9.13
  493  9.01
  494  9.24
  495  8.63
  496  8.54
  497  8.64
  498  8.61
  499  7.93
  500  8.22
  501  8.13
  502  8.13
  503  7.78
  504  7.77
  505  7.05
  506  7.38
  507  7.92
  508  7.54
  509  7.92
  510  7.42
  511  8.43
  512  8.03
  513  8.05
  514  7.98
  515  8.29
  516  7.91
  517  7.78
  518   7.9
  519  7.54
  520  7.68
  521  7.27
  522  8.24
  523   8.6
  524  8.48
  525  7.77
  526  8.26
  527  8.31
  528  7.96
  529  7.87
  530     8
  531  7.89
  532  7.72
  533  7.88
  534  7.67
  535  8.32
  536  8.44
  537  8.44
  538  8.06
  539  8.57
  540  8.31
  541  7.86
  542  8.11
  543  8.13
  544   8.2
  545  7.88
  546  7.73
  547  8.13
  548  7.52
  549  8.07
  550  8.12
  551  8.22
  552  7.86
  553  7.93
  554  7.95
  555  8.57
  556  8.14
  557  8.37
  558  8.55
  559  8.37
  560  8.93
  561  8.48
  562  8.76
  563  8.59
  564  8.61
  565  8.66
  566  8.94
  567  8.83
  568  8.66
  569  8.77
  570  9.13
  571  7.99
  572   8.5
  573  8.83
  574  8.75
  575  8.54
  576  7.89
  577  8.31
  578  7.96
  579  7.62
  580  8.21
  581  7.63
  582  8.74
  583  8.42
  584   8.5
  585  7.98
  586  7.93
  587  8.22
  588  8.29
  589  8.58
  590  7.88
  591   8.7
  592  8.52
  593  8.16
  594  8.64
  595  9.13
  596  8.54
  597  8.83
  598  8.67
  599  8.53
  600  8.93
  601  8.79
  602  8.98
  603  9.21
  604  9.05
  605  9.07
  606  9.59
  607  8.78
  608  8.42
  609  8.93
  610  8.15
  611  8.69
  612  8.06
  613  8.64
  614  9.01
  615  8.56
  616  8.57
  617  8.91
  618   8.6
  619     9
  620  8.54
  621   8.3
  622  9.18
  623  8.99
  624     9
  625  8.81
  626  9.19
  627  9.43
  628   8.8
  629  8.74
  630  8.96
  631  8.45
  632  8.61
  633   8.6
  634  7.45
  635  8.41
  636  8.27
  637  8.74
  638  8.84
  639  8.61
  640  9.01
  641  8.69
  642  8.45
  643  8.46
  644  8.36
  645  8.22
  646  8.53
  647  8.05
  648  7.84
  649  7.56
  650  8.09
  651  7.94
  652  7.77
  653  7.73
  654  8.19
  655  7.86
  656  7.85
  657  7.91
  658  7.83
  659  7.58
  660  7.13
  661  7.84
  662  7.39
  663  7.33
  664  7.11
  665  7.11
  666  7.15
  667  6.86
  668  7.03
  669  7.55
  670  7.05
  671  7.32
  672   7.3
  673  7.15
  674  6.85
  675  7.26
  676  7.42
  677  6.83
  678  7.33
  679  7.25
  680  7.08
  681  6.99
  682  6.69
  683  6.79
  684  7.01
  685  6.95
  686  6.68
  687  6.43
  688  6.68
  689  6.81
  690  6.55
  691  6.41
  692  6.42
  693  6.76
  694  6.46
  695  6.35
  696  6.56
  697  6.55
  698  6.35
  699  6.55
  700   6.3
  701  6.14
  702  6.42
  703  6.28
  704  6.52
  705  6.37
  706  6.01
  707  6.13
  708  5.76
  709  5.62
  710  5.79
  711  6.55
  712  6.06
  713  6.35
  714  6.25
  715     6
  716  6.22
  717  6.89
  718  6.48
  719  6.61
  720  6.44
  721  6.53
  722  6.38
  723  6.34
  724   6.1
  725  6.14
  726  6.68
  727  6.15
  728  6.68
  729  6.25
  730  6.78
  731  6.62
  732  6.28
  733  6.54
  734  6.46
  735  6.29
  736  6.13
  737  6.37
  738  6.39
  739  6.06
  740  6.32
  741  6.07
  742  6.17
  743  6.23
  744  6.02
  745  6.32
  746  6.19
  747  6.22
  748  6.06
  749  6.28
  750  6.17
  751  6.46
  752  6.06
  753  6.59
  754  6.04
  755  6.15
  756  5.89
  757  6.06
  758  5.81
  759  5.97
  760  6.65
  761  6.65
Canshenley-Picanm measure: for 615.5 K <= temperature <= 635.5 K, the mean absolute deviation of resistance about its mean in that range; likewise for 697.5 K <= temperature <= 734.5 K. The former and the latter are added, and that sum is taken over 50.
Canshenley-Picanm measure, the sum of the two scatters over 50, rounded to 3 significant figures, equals 0.0104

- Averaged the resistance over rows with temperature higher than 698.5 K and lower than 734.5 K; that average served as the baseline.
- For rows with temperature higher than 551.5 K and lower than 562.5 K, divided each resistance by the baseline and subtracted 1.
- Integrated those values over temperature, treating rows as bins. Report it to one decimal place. 3.5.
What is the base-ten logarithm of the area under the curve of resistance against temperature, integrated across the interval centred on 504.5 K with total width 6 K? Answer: 1.66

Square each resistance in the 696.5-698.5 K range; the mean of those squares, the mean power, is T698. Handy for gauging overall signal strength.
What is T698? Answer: 42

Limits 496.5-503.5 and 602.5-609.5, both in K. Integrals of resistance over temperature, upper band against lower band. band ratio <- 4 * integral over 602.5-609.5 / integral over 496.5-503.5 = 4.4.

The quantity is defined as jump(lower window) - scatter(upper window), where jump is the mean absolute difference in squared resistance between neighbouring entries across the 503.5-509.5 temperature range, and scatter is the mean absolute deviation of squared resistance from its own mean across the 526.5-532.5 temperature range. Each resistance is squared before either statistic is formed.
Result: 5.0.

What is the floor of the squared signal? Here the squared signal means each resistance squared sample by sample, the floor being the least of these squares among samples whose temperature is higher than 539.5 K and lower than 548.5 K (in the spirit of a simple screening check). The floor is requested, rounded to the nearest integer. 57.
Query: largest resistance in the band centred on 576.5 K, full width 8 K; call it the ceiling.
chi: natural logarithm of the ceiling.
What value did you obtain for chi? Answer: 2.18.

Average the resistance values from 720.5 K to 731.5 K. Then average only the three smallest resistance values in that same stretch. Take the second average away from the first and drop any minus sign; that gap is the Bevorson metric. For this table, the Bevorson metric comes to 0.29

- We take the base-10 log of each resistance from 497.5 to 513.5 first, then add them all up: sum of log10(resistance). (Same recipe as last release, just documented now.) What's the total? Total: 14.3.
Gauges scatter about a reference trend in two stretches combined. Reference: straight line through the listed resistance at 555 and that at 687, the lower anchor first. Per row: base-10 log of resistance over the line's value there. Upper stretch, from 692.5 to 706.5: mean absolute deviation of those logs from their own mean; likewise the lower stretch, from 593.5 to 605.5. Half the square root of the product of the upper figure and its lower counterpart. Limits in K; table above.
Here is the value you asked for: 0.0050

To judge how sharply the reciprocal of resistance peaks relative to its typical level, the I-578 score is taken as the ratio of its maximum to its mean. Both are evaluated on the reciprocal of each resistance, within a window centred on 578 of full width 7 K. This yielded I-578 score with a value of 1.05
